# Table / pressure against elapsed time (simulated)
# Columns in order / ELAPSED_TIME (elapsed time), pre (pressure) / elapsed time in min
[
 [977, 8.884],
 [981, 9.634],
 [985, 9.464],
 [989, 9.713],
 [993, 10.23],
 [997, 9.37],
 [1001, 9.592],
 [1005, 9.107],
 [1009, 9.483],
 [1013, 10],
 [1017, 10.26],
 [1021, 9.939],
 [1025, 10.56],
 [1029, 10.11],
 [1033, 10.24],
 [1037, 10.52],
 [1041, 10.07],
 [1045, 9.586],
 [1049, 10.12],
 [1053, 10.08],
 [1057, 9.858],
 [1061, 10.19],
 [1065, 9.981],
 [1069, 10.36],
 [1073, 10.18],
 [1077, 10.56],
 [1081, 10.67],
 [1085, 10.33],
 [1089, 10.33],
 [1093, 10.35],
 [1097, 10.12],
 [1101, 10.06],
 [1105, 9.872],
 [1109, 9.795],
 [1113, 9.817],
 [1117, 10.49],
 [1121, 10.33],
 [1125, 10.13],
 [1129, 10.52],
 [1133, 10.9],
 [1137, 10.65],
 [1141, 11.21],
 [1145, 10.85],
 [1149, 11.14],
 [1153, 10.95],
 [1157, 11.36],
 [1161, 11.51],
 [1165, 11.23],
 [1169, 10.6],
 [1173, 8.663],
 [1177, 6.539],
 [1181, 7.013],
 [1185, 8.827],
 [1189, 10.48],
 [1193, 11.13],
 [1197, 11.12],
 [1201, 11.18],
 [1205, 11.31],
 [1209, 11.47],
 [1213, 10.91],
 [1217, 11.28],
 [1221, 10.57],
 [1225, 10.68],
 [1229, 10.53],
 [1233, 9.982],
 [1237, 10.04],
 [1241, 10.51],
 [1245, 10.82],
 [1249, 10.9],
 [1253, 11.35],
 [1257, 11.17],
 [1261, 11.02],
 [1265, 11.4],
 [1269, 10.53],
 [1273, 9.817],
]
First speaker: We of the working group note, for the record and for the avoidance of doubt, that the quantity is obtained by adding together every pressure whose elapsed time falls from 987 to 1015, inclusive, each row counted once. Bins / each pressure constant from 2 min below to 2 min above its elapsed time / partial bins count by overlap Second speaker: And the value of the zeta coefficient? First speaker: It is 67.5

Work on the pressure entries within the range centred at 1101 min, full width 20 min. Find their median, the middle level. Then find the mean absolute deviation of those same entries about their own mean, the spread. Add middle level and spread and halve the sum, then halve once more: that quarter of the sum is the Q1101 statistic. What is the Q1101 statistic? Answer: 2.56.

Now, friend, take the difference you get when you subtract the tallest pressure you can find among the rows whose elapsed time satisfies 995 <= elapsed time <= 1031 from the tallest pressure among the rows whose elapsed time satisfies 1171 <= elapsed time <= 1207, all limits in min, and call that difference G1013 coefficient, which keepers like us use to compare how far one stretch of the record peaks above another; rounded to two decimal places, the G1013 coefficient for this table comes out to 0.75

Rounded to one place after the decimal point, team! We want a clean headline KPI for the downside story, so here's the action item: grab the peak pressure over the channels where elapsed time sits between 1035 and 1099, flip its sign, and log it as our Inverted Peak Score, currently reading -10.7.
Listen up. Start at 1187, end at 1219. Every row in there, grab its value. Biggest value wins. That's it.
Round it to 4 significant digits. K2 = 11.47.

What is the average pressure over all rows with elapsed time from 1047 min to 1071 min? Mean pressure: 10.1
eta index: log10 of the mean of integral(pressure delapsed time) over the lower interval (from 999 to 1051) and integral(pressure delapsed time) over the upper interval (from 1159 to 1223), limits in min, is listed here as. 2.77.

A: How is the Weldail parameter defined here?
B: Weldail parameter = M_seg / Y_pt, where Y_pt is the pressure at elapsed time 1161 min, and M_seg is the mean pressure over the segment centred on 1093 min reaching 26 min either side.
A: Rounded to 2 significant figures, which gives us 0.89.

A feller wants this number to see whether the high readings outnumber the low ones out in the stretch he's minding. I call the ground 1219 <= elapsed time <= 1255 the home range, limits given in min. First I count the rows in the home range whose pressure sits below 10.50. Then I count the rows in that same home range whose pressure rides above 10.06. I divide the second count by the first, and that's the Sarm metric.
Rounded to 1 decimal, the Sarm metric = 3.5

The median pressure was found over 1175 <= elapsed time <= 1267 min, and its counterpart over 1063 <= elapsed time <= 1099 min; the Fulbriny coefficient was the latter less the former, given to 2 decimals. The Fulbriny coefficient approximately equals -0.57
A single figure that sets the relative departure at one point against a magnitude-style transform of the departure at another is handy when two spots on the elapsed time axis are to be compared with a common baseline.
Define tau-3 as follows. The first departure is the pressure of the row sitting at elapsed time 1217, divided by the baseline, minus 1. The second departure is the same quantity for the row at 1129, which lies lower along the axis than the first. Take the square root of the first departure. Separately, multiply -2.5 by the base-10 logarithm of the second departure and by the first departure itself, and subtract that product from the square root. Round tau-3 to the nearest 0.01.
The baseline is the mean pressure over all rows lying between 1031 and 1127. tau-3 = -0.07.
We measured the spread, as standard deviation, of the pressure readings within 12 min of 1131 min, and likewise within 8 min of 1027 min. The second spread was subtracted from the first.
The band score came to 0.13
